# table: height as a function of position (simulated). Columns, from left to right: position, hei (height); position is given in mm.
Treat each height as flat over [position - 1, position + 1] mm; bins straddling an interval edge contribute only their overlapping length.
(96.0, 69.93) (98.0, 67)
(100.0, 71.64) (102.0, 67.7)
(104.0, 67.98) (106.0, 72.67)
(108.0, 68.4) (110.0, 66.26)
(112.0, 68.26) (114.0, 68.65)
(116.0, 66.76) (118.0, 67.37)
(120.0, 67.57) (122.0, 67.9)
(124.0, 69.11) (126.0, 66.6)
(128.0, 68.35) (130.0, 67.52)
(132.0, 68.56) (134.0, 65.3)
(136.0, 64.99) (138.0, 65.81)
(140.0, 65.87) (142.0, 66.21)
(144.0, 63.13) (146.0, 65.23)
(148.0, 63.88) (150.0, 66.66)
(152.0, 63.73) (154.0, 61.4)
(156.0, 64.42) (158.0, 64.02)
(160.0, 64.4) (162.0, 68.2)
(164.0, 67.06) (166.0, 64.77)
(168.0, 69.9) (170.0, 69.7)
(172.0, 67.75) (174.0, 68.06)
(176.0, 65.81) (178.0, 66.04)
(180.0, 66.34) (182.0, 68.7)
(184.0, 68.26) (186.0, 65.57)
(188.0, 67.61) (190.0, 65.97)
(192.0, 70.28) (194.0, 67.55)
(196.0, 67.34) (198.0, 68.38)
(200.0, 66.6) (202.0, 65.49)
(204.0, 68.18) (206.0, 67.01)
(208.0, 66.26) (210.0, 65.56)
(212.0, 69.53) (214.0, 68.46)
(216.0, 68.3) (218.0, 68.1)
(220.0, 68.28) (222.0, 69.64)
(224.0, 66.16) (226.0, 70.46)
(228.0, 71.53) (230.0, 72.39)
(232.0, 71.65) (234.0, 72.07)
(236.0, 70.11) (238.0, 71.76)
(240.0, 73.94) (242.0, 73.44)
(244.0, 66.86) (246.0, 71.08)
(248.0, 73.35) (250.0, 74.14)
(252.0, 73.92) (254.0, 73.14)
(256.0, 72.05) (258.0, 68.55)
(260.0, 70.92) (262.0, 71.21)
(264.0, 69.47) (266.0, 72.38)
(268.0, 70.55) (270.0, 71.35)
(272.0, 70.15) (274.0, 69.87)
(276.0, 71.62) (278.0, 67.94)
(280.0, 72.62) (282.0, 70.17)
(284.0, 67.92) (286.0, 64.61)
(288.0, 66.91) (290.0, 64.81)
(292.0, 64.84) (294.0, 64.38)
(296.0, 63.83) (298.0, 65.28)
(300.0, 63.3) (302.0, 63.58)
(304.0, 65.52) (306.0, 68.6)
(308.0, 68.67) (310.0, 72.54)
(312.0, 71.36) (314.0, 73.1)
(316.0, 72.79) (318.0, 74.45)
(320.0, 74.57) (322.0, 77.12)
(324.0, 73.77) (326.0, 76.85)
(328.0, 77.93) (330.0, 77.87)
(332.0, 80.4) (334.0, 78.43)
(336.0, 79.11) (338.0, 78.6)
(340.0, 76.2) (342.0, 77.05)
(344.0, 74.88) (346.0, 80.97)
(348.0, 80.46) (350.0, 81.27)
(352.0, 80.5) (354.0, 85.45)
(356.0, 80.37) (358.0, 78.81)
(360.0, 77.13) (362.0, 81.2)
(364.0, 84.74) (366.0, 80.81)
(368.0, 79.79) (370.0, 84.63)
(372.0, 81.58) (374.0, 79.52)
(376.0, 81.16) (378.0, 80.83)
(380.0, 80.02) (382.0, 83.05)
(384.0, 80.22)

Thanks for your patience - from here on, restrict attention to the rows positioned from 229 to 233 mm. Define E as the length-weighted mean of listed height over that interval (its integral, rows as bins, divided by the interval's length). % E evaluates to 72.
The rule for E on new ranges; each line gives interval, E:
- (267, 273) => 71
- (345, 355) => 82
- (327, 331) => 78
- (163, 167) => 66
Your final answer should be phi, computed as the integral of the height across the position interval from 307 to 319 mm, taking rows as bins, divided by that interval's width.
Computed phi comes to 72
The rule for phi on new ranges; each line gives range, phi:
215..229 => 69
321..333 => 77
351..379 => 81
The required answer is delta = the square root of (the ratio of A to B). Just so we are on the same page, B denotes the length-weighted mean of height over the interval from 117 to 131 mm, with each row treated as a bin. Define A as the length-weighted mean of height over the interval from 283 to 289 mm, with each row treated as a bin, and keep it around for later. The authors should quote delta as 0.99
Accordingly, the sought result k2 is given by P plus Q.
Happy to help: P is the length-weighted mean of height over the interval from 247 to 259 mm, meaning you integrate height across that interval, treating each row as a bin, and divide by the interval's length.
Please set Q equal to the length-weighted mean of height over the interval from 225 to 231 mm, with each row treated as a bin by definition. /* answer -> 144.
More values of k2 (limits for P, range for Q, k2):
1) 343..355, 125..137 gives 147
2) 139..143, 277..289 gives 134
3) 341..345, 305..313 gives 146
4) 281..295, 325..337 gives 145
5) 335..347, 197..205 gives 145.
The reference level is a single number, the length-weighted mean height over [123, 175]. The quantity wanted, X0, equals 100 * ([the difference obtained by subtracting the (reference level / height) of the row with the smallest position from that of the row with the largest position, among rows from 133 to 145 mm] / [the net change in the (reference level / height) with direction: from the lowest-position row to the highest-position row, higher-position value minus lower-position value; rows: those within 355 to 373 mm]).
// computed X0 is -285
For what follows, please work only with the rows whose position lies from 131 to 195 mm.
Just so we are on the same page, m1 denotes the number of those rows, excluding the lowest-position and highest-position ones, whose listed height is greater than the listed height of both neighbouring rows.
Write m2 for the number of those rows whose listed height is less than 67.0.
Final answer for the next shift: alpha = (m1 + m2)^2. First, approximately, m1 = 10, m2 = 20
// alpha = 900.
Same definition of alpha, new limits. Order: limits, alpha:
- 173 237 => 361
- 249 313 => 361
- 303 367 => 144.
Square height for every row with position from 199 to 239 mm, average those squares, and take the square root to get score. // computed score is 68.9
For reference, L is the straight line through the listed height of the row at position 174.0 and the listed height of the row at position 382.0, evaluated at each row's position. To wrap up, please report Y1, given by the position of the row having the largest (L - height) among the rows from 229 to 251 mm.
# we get 244.0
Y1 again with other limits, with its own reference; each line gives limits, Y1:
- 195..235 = 224.0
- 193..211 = 210.0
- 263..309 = 300.0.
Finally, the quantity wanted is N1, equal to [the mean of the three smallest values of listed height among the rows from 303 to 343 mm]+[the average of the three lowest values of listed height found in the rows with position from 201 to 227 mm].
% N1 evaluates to 133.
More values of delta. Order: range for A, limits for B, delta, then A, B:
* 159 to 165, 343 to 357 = 0.91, 66.6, 80.6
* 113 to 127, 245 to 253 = 0.96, 67.7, 73.1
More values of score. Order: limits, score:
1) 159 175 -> 67.5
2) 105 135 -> 68.0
